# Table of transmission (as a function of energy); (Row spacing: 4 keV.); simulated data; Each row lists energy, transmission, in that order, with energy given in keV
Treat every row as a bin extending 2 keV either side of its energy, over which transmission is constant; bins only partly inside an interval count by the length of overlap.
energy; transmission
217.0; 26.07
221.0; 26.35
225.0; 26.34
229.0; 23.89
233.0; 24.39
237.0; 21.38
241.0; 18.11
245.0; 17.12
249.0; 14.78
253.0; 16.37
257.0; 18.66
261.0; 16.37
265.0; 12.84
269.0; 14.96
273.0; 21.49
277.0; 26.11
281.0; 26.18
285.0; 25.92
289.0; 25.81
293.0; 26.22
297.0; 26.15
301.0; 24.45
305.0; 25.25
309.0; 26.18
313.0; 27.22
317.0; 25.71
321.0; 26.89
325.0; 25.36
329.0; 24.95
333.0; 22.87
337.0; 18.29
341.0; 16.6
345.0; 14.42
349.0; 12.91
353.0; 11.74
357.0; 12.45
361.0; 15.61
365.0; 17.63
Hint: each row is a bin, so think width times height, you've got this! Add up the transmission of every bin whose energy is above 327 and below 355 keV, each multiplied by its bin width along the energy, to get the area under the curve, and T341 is 487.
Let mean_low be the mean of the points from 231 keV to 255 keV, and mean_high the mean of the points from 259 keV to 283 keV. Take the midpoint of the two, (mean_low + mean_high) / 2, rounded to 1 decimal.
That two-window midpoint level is 19.2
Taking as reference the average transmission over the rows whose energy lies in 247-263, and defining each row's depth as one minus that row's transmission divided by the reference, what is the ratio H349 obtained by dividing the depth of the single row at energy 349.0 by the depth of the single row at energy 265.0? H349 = 0.98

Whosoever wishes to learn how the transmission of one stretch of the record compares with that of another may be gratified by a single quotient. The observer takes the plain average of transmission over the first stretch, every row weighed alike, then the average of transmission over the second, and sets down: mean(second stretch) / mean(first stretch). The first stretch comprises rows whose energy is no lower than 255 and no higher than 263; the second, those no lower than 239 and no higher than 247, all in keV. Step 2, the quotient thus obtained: 1.01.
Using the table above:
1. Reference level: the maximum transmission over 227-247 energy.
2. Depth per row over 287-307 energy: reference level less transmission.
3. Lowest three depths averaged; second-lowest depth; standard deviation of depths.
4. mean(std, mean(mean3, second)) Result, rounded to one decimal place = -0.5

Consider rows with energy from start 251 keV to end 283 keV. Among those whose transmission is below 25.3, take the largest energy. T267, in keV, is 273.0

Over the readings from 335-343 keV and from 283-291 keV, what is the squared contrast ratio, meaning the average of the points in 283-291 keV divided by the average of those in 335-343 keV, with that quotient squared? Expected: 2.2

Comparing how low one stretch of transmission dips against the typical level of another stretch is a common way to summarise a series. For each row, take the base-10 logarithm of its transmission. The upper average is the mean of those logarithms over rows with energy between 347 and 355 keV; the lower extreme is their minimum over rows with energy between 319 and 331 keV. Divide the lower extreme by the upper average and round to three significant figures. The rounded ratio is 1.28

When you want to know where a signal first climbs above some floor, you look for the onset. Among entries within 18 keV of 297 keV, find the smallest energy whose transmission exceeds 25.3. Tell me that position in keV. 281.0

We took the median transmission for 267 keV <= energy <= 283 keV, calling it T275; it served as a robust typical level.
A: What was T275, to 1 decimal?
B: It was 23.8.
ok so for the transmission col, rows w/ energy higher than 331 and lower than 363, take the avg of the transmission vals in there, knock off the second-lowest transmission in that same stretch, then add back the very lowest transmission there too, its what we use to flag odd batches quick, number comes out 15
